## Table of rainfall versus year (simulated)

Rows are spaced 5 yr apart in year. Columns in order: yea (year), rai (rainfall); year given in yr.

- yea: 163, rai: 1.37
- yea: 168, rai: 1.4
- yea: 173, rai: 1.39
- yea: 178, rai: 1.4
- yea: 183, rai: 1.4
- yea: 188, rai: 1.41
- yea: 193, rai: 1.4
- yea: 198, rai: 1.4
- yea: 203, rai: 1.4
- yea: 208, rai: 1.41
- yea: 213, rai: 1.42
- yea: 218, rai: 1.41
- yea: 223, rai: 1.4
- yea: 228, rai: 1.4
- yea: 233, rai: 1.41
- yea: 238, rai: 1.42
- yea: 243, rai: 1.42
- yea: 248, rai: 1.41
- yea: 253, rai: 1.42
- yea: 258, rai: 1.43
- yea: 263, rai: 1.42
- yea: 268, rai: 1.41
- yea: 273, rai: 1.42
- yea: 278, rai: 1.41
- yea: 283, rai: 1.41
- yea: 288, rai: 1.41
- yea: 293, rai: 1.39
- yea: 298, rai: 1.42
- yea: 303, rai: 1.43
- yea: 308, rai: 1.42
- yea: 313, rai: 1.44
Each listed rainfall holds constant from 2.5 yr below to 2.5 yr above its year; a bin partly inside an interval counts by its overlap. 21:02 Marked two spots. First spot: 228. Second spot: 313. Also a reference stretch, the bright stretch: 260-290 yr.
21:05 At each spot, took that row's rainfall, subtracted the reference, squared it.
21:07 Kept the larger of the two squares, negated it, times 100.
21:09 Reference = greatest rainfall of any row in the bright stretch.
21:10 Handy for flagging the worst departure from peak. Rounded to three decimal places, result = -0.040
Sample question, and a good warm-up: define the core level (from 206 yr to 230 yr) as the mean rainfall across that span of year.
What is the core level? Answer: 1.41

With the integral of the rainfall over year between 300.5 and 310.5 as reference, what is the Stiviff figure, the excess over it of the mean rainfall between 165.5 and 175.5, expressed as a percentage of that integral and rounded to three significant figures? -90.2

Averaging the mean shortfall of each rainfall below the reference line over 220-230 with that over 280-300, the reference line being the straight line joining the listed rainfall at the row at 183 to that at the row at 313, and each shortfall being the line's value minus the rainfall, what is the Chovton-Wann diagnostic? 0.019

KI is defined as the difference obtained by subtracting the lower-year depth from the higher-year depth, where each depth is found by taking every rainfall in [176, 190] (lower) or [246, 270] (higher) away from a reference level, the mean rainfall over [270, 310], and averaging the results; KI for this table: -0.015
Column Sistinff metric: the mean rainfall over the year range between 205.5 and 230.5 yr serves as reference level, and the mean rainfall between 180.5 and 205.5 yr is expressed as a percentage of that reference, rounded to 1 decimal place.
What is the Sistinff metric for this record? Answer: 99.6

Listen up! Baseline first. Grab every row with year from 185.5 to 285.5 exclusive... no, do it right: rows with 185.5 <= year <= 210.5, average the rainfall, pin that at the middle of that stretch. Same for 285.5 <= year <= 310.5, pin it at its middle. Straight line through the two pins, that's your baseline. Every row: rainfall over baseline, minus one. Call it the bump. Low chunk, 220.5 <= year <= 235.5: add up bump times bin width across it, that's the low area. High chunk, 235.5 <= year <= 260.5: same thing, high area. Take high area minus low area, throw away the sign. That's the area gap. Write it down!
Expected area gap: 0.23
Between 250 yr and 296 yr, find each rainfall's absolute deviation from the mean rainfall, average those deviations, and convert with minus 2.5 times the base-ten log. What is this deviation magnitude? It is 5.22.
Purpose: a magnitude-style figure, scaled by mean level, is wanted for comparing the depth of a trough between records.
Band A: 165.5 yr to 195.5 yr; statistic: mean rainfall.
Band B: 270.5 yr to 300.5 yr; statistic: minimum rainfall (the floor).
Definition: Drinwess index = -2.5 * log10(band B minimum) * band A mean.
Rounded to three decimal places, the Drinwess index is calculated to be -0.501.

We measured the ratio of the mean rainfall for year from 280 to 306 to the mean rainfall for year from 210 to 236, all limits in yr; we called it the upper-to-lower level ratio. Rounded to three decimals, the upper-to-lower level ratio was 1.003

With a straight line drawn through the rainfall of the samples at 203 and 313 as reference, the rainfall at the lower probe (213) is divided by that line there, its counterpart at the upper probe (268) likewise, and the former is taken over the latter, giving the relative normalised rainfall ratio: 1.02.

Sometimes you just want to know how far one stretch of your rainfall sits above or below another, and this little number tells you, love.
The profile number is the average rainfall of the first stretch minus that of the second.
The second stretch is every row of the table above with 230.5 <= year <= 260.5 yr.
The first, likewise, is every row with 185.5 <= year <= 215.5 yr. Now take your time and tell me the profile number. -0.012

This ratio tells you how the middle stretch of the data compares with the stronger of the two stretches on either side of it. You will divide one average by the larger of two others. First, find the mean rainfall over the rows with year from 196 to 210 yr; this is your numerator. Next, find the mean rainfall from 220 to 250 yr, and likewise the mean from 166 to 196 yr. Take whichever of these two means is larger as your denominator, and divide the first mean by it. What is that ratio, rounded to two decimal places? 1.00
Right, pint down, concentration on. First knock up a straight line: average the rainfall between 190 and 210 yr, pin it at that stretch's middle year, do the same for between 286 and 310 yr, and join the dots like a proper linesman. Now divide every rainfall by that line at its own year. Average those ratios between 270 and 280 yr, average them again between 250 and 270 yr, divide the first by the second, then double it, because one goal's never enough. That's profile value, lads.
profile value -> 1.99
